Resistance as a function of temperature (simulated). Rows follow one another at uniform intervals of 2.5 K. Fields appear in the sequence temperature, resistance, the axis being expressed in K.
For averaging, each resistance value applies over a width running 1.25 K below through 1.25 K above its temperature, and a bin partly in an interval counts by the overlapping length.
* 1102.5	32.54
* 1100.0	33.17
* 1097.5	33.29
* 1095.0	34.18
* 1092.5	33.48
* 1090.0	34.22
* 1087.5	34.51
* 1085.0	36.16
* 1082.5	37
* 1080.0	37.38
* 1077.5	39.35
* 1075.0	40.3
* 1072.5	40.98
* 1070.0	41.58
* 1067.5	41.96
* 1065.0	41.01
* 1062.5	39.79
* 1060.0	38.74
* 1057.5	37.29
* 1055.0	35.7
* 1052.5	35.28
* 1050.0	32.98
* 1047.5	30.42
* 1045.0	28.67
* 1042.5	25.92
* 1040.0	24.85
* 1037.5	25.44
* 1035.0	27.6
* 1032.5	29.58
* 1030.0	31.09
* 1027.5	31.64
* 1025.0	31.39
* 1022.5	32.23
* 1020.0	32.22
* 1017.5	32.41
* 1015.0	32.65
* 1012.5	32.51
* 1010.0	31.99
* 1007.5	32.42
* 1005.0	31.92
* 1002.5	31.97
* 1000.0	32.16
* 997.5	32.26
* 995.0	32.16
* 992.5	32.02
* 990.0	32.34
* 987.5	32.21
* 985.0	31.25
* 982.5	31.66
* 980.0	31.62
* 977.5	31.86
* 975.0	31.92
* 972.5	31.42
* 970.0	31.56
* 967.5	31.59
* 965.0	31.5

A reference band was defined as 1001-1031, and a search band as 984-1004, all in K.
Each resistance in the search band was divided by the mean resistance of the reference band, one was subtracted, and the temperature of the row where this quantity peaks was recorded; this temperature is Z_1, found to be 990.0 K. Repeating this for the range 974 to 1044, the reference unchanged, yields 1015.0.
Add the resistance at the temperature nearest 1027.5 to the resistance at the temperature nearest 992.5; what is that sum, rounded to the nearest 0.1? 63.7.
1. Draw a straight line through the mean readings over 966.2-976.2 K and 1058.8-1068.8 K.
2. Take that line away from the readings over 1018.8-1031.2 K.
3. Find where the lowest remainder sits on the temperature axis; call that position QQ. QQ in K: 1030.0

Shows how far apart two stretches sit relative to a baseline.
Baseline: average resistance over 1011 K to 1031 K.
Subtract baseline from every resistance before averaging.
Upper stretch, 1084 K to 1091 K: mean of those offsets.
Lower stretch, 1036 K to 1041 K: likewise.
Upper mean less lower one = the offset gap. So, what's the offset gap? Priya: 10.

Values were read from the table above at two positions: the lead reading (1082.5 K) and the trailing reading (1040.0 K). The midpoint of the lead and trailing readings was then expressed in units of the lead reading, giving 0.84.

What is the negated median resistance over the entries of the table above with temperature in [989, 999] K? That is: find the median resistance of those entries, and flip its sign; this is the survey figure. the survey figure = -32.2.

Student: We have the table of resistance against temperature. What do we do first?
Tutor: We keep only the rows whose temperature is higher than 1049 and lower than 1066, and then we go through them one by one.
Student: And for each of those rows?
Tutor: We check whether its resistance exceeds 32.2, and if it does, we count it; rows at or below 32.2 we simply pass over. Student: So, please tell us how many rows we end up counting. 7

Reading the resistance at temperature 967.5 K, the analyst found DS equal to 31.59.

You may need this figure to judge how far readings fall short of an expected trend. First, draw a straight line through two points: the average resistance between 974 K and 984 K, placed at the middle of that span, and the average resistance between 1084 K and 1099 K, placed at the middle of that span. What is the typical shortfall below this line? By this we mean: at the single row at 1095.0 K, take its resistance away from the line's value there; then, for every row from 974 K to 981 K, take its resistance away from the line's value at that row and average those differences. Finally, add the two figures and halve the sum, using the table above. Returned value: 0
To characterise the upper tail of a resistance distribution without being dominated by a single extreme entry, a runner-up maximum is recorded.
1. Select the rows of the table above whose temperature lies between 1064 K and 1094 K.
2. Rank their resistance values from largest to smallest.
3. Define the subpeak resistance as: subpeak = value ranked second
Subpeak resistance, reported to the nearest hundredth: 41.58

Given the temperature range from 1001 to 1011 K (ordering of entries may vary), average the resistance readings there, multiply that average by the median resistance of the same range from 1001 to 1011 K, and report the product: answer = 1026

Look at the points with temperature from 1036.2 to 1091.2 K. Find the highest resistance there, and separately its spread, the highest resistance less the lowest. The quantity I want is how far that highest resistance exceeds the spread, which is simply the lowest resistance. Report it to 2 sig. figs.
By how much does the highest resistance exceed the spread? 25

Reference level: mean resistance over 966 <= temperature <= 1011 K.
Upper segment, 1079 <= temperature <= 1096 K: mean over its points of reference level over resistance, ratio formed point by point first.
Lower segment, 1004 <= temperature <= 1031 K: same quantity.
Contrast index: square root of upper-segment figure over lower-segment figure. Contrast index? 0.95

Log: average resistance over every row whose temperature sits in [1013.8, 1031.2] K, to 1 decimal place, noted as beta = 31.9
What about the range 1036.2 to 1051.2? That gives 28.0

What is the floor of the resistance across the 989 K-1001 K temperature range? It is 32.02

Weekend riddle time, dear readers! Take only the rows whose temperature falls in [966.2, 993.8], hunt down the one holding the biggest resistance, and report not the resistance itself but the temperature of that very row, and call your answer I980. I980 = 990.0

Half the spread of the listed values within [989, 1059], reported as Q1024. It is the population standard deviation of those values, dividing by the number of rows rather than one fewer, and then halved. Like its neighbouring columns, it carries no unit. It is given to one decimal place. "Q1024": 1.4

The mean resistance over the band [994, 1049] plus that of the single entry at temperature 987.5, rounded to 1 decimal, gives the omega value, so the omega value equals 62.8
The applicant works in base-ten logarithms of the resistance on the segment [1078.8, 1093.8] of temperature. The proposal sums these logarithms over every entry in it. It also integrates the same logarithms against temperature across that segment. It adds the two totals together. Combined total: 32.5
